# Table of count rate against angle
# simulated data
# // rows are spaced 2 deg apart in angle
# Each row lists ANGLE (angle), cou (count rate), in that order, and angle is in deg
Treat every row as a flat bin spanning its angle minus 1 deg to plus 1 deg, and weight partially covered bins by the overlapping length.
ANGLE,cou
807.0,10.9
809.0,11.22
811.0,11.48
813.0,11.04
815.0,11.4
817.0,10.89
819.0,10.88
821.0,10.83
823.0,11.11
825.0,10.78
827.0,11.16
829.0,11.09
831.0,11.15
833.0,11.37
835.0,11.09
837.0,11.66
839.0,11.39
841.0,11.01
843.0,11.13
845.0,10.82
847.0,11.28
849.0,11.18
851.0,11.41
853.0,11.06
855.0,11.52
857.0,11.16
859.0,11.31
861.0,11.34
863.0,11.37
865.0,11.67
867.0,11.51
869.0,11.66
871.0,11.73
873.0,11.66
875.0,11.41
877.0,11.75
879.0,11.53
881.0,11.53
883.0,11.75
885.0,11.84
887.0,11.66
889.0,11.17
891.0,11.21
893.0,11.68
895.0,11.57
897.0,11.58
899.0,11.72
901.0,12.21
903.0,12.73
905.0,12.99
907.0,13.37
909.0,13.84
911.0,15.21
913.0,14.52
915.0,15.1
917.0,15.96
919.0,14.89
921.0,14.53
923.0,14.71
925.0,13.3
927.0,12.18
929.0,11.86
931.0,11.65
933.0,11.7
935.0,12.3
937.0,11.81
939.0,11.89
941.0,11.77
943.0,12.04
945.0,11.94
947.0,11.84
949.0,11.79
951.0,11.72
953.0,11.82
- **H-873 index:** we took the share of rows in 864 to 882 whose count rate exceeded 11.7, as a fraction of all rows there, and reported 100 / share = 450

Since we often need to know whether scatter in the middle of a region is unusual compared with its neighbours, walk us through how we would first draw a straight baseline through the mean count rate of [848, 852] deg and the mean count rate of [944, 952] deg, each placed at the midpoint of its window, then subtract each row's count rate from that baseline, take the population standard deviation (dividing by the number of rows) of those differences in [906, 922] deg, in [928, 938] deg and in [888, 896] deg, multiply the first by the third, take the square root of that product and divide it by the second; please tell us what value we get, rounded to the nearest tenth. 1.8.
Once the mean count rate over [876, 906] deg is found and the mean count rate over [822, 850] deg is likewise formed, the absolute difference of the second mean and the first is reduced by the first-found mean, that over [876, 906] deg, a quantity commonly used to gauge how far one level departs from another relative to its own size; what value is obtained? -11.2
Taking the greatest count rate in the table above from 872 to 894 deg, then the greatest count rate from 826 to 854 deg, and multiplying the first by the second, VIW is 138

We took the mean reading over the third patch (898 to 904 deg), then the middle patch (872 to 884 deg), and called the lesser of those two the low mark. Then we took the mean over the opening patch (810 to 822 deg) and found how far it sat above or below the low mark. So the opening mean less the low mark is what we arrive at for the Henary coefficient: -0.52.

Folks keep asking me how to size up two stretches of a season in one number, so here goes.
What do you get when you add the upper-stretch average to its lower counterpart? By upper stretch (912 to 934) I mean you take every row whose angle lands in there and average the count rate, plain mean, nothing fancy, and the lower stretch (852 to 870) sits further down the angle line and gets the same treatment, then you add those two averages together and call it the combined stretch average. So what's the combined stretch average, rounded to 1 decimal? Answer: 25.1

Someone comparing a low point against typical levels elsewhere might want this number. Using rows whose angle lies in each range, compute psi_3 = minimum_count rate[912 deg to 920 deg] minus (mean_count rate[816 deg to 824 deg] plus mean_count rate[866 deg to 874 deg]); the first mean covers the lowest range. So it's -8.0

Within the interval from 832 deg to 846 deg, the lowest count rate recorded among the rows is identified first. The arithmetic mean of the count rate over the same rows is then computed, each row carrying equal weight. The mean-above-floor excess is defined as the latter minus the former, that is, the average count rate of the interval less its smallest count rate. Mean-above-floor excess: 0.39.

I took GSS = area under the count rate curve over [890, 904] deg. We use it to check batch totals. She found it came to 165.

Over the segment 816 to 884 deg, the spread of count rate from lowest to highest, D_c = 0.97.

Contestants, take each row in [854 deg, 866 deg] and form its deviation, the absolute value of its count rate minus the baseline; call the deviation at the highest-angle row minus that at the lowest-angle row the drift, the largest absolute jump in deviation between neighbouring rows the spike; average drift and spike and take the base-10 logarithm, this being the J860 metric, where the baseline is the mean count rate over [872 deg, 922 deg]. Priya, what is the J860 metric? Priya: -1.0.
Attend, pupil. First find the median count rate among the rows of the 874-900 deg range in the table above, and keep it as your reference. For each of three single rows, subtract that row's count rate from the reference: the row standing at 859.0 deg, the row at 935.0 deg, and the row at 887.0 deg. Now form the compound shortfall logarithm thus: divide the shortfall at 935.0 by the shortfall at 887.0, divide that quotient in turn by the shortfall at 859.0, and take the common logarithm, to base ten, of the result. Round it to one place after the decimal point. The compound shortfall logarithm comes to 1.5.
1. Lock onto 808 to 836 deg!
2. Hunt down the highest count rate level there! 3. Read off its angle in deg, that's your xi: 811.0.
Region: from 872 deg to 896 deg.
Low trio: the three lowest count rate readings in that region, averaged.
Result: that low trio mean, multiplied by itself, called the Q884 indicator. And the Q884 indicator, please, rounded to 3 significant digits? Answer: 127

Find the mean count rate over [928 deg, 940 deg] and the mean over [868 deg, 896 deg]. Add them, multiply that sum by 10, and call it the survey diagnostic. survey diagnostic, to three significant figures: 235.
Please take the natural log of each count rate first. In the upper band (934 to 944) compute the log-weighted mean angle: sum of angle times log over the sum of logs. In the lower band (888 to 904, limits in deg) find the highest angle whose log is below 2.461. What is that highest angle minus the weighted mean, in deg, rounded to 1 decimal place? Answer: -42.0 deg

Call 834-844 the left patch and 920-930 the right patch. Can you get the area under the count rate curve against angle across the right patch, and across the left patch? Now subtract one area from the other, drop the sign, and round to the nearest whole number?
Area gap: 21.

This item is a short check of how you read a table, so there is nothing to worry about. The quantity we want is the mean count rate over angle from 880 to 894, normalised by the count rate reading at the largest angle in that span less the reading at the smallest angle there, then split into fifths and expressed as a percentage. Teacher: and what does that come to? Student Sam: 1540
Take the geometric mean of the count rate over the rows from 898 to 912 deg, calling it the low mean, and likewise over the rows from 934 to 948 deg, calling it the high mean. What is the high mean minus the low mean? -1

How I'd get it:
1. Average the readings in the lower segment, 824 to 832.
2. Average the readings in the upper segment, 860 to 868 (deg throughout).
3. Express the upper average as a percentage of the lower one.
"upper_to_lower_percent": 104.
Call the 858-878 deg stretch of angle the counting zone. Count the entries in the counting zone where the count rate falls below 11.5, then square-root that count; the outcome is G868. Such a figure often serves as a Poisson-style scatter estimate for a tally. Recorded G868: 2.0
